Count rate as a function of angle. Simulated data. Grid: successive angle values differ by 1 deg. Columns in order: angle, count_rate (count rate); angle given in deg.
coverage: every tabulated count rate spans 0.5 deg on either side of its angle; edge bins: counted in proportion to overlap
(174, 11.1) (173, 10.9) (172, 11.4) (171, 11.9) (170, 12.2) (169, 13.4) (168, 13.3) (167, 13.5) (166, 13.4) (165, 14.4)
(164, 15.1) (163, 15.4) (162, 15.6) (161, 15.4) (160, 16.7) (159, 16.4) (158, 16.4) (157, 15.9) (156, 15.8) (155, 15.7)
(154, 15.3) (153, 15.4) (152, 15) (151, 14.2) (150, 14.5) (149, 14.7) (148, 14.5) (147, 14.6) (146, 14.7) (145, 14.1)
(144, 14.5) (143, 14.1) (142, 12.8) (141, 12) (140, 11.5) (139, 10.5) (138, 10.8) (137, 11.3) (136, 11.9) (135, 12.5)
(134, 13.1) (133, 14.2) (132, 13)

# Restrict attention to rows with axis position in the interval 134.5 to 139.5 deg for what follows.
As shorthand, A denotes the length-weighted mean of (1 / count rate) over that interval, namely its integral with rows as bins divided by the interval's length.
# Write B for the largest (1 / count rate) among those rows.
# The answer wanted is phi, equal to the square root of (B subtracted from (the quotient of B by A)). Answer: 0.99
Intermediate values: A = 0.088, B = 0.095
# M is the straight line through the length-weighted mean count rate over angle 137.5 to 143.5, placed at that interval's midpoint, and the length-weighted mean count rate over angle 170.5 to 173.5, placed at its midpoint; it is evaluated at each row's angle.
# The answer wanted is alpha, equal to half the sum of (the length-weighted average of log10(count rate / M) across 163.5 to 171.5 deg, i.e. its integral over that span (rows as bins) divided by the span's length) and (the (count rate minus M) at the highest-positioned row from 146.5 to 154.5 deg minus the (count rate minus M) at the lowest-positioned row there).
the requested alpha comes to 0.4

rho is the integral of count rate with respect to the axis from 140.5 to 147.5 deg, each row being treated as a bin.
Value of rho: 97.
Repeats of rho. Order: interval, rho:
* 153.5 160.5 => 112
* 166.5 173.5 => 87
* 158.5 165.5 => 109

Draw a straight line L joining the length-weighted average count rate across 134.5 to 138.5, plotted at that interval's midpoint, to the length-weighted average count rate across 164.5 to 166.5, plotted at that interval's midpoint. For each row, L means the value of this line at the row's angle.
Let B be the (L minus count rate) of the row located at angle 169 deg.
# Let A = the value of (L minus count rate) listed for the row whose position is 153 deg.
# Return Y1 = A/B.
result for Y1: -3.2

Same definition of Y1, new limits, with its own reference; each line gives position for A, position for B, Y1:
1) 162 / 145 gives 1.1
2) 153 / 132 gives 1.4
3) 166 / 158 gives -0.2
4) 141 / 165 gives 0.0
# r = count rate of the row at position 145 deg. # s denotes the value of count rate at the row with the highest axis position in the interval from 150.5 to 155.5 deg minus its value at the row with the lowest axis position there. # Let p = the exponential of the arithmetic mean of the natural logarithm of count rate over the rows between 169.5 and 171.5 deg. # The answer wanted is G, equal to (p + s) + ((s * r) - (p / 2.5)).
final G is 30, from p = 12.0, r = 14.1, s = 1.5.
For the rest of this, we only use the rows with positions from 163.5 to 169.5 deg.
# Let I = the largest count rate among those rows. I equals 15.1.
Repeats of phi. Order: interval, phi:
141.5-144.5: 1.00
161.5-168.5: 1.00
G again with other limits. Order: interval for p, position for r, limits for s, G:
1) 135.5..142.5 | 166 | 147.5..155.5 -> 24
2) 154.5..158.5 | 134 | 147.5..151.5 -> 5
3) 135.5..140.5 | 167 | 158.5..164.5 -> -12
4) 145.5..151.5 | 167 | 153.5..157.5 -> 17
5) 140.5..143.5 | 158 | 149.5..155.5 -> 29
